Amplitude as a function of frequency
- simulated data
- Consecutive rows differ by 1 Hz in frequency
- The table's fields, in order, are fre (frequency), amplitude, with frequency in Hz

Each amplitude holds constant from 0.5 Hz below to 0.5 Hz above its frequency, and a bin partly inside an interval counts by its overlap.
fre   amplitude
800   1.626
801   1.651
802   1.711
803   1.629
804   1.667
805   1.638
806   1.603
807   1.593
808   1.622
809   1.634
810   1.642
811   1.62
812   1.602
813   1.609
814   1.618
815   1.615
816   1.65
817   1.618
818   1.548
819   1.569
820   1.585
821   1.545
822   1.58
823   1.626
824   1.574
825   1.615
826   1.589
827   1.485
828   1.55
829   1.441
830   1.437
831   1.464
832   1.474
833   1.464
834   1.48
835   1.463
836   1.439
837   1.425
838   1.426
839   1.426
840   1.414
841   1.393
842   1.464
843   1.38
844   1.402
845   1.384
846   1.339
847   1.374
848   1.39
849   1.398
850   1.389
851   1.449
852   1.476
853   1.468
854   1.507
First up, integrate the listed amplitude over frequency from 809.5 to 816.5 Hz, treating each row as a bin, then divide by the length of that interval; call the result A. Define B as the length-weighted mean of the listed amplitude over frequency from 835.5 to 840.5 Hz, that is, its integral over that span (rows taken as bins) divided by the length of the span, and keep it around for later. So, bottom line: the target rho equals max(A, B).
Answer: 1.62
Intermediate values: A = 1.62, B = 1.43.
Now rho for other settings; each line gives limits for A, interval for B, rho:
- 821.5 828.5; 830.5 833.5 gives 1.57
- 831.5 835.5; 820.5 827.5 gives 1.57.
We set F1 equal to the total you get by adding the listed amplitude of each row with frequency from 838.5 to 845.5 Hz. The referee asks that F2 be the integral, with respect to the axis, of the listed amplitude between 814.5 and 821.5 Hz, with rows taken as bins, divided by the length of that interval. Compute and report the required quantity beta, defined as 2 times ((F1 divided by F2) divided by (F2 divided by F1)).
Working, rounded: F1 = 9.9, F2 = 1.59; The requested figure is 77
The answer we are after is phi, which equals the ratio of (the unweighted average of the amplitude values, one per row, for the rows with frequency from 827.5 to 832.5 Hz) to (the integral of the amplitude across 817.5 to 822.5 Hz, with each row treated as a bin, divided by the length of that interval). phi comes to 0.94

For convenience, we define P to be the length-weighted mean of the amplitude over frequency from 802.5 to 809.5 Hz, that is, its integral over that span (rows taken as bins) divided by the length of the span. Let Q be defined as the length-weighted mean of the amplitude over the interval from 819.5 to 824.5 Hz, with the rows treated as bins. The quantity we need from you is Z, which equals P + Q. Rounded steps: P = 1.63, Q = 1.58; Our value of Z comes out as 3.21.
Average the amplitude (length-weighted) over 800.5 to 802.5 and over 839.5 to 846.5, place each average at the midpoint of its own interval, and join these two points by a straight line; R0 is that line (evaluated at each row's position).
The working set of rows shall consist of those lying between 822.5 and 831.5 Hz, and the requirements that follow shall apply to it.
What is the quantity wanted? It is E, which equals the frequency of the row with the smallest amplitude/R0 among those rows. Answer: 829 Hz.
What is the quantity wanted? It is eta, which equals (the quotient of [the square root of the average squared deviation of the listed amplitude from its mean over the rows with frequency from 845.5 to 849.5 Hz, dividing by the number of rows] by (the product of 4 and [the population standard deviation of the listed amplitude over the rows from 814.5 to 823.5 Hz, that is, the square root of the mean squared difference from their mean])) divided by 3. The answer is 0.055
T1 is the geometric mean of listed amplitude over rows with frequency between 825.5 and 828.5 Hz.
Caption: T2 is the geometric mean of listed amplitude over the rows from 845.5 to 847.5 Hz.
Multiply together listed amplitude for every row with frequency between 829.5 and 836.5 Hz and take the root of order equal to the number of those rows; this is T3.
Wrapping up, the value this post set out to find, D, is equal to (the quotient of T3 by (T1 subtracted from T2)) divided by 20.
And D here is -0.4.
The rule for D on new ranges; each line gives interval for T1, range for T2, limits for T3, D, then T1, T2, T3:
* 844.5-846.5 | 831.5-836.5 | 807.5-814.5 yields 0.8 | 1.36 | 1.46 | 1.621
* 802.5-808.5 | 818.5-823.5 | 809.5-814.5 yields -1.8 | 1.63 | 1.58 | 1.618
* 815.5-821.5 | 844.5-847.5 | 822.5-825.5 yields -0.4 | 1.59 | 1.37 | 1.605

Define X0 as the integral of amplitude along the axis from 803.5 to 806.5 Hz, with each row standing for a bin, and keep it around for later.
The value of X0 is 4.91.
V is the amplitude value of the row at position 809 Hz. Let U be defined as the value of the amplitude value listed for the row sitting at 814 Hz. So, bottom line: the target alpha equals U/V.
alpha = 0.99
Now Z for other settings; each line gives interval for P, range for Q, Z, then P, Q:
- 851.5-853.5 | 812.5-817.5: 3.09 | 1.47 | 1.62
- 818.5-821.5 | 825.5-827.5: 3.10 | 1.57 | 1.54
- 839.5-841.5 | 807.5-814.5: 3.02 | 1.40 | 1.62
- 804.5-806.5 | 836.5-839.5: 3.05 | 1.62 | 1.43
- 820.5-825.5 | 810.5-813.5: 3.20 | 1.59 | 1.61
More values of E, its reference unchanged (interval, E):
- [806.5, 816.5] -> 807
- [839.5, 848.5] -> 846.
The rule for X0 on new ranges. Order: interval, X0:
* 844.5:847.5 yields 4.10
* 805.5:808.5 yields 4.82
